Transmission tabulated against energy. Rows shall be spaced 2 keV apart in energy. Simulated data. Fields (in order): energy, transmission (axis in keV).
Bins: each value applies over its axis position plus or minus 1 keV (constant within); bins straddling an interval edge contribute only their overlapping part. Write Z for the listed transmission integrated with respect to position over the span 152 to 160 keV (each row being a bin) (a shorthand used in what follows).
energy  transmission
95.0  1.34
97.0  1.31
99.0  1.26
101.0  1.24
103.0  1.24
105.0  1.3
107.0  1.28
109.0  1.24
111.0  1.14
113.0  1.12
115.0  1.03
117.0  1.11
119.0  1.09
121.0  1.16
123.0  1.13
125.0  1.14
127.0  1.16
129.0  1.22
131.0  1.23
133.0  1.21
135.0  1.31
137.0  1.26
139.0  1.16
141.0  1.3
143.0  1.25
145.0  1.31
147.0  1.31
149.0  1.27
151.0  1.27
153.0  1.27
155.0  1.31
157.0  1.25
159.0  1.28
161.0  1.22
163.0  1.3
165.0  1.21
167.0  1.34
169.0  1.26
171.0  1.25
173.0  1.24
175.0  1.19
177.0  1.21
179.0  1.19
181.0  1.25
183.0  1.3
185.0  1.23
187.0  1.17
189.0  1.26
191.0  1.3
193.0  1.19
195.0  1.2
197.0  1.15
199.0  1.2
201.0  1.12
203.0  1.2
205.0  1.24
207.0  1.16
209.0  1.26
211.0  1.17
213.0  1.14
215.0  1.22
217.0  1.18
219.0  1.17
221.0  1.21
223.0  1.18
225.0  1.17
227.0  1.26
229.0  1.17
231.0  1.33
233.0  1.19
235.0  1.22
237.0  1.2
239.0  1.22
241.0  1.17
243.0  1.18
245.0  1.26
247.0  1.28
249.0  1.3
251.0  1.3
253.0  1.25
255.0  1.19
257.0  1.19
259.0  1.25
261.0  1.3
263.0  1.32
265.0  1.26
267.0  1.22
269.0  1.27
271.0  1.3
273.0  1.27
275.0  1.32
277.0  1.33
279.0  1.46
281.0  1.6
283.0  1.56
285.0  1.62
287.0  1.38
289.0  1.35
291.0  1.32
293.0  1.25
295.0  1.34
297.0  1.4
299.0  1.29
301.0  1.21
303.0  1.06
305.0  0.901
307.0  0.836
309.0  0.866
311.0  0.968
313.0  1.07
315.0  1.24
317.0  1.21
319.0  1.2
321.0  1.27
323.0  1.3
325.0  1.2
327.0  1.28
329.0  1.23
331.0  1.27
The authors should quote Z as 10.2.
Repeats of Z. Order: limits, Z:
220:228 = 9.6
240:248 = 9.8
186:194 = 9.8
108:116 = 9.1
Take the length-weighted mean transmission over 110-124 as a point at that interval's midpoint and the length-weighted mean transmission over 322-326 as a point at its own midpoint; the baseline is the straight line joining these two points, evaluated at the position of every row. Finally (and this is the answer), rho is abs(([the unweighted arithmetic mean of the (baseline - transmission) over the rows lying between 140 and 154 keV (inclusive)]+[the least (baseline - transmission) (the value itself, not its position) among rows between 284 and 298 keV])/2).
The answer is 0.27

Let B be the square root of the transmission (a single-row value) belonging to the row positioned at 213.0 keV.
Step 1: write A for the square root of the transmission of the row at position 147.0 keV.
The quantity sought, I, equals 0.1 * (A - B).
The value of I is 0.008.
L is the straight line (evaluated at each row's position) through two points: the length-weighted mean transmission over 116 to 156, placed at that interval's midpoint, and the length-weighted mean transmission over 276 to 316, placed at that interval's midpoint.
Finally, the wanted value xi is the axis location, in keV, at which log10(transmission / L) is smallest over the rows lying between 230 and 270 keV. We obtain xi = 241.0 keV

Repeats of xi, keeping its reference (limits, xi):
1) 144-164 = 161.0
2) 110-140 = 115.0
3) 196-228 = 201.0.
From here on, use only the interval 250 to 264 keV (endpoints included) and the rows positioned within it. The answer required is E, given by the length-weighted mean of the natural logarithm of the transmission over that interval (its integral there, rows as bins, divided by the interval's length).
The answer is 0.23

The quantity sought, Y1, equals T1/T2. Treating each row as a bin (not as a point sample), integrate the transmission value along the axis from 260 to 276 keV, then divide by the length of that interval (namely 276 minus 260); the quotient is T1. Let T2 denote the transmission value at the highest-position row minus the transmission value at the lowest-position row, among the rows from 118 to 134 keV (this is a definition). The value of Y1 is 11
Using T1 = 1.28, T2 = 0.120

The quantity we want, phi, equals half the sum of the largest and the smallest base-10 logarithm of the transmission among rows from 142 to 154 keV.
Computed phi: 0.11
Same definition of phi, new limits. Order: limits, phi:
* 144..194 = 0.10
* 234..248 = 0.09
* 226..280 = 0.12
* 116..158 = 0.08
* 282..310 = 0.07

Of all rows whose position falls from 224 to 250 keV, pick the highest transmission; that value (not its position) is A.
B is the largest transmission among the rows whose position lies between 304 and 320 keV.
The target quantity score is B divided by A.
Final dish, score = 0.93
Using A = 1.33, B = 1.24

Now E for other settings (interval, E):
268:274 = 0.25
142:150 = 0.25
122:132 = 0.16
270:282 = 0.32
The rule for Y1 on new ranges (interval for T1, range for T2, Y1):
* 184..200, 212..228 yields 10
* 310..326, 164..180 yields -59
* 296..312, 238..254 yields 36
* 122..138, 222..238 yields 60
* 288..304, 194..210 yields 21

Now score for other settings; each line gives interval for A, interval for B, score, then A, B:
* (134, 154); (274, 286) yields 1.24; 1.31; 1.62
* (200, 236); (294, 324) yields 1.05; 1.33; 1.4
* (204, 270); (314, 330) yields 0.98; 1.33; 1.3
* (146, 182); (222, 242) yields 0.99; 1.34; 1.33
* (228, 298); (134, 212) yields 0.83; 1.62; 1.34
